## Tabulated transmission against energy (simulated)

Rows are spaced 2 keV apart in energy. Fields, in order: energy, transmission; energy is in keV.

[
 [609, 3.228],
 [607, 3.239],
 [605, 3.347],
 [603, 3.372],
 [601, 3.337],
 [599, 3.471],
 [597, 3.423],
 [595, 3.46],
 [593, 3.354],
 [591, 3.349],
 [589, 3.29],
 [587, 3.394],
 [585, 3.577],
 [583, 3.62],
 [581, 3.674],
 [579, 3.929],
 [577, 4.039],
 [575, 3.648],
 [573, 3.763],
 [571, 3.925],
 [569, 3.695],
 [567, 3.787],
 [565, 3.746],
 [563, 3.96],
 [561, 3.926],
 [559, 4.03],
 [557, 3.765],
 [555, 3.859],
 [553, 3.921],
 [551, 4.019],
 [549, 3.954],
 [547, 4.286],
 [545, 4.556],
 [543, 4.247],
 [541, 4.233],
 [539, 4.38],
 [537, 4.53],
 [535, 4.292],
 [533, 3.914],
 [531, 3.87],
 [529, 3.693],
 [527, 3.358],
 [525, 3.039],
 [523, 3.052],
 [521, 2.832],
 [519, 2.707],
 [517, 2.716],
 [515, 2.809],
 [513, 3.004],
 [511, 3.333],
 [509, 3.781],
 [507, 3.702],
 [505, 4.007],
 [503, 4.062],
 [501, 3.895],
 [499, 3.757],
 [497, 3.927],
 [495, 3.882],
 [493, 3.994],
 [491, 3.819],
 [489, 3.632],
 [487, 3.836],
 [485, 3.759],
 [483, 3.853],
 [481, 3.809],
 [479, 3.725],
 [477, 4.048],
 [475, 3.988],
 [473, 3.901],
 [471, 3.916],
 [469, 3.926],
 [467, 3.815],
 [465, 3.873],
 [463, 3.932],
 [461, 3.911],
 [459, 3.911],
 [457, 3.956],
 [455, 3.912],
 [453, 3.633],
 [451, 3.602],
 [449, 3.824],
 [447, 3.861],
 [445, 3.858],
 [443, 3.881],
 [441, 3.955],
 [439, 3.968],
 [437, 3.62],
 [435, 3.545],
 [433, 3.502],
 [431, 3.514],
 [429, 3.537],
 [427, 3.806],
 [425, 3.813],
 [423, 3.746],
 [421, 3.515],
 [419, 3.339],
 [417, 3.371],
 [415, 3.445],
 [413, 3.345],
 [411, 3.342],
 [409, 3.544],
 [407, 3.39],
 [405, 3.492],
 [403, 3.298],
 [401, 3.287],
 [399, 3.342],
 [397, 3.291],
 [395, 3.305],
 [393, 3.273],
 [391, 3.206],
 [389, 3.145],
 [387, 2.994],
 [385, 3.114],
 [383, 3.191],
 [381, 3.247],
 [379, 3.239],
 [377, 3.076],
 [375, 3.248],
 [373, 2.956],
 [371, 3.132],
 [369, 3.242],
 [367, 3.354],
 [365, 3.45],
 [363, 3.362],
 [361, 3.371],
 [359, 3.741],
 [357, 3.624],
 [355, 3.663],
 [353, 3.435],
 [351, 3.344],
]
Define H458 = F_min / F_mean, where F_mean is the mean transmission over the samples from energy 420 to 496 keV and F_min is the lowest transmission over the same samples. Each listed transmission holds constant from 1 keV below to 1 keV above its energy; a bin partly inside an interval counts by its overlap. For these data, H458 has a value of 0.92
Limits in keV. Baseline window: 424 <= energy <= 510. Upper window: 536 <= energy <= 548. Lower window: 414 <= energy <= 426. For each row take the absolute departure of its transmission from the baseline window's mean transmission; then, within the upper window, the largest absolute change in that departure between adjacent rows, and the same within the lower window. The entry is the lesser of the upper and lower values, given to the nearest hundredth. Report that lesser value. 0.23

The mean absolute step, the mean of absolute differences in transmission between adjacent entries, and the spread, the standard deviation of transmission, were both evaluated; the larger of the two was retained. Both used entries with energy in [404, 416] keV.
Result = 0.112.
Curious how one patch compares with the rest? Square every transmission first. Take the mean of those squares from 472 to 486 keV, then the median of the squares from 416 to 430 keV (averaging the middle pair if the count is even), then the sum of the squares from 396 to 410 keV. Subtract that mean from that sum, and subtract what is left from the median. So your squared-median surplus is -52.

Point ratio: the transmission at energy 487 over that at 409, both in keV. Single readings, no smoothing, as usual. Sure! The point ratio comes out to 1.08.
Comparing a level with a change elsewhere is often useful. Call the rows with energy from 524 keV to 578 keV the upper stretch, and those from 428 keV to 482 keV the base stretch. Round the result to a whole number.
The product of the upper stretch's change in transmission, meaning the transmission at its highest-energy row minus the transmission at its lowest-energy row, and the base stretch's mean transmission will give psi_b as 4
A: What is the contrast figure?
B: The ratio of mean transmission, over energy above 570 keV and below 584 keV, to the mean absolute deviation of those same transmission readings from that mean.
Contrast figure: 27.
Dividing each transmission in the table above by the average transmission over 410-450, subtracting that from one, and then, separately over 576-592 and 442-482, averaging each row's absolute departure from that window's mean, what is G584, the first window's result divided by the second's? 2.6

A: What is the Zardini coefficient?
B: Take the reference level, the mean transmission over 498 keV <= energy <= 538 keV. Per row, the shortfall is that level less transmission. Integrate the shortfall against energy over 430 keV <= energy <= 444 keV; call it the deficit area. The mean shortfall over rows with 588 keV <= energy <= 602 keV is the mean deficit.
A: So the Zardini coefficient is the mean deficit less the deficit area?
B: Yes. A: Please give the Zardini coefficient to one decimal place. 2.9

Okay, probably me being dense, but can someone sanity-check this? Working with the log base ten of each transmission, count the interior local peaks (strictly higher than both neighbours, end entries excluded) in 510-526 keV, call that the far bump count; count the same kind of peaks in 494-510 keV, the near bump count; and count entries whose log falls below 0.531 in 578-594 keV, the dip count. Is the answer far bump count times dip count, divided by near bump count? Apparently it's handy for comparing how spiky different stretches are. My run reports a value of 2.0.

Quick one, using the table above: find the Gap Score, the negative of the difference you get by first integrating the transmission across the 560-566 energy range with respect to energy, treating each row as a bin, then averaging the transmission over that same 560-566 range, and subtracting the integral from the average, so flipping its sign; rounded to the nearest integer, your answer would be 19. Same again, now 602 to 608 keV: 17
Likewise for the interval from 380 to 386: 16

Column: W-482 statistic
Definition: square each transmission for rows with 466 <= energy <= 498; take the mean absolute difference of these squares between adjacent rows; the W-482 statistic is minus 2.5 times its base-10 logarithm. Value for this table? 0.20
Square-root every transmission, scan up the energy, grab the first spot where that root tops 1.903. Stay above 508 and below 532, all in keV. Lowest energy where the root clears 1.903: 509 keV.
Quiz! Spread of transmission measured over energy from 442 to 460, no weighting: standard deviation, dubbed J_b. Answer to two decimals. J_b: 0.12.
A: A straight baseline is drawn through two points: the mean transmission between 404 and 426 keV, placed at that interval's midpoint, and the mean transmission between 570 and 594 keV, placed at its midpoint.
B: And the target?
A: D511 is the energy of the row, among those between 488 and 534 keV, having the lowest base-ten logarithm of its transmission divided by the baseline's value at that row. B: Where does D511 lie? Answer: 519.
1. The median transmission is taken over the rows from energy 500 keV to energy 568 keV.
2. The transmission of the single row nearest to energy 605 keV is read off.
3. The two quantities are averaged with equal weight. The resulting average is 3.61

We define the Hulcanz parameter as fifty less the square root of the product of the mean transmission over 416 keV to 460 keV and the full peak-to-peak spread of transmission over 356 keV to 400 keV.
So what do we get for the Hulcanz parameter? 48.3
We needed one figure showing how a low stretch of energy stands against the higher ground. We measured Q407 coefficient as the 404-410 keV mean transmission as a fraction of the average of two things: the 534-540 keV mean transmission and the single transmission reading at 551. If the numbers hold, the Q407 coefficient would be 0.826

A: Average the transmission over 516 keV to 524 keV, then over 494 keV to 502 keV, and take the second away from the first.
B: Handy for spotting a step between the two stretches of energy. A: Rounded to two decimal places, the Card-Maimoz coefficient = -1.04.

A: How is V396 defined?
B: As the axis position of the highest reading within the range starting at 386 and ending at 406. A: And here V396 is 405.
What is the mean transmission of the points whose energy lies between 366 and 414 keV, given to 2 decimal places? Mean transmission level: 3.25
